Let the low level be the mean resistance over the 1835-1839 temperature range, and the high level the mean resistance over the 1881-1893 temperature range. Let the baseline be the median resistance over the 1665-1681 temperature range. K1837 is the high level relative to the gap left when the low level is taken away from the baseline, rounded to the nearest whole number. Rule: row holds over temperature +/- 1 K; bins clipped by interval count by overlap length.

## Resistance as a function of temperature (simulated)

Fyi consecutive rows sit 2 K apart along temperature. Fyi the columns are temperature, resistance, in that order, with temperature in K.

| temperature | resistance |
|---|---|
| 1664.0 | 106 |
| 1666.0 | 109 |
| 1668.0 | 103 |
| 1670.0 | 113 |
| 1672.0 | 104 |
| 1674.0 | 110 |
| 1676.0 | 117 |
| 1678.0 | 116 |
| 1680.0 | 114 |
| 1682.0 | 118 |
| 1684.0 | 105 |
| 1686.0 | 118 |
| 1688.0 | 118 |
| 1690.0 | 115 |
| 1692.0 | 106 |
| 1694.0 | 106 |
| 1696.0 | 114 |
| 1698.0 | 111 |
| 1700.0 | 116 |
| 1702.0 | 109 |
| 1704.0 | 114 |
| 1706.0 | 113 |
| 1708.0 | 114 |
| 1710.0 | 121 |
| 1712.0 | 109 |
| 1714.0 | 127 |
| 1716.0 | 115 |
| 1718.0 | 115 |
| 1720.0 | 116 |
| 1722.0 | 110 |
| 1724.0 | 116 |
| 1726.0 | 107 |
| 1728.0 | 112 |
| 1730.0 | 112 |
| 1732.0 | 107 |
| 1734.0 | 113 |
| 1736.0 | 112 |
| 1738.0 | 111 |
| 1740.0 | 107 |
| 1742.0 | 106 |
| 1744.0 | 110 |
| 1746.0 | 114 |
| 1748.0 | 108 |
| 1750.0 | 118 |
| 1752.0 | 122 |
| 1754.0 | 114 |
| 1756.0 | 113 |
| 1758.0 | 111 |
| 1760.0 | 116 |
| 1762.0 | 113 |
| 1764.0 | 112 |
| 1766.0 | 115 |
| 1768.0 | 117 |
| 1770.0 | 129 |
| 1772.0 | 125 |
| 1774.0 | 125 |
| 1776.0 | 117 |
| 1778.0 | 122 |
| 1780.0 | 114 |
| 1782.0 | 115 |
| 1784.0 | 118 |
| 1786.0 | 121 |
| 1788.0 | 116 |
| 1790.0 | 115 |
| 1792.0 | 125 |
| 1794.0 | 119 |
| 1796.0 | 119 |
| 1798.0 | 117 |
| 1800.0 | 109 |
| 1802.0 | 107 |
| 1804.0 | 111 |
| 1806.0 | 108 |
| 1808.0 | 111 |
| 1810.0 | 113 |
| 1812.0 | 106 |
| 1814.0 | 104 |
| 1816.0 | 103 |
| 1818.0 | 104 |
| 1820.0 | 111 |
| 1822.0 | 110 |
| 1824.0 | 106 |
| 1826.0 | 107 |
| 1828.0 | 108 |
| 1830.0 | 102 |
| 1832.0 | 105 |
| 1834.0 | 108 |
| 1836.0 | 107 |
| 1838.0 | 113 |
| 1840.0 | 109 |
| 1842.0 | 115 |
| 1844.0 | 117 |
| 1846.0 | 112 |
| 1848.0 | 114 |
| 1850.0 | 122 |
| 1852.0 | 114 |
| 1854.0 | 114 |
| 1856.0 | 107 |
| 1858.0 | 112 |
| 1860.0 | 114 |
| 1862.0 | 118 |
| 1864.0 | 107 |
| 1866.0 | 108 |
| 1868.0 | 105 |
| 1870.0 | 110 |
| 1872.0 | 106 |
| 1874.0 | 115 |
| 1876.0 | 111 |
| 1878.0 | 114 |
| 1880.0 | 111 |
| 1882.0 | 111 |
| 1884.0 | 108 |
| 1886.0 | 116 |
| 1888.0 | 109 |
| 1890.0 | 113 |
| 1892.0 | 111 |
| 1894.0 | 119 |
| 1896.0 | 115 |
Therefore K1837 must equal 74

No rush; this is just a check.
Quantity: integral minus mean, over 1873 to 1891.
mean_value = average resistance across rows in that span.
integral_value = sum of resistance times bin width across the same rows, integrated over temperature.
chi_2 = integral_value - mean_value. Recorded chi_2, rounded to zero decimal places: 1904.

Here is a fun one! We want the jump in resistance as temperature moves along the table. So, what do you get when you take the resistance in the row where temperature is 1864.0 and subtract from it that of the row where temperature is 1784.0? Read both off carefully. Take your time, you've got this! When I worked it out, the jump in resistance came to -11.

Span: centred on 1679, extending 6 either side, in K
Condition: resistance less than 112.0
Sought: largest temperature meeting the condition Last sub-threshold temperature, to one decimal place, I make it 1684.0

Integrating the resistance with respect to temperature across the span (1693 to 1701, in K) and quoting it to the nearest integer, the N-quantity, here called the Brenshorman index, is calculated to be 894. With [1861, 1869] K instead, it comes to 876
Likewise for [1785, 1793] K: 954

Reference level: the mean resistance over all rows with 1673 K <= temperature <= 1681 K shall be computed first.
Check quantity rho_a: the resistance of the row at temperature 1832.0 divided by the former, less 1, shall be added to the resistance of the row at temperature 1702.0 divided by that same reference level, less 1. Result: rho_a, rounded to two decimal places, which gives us -0.13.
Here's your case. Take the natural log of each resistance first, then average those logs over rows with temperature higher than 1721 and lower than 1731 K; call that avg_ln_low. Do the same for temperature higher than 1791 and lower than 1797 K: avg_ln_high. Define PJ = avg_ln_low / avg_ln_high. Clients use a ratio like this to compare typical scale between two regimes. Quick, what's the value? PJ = 0.98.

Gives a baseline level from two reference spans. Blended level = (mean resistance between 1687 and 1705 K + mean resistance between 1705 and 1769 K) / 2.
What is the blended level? 112.7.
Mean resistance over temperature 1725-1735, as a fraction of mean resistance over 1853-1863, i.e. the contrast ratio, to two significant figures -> 0.98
